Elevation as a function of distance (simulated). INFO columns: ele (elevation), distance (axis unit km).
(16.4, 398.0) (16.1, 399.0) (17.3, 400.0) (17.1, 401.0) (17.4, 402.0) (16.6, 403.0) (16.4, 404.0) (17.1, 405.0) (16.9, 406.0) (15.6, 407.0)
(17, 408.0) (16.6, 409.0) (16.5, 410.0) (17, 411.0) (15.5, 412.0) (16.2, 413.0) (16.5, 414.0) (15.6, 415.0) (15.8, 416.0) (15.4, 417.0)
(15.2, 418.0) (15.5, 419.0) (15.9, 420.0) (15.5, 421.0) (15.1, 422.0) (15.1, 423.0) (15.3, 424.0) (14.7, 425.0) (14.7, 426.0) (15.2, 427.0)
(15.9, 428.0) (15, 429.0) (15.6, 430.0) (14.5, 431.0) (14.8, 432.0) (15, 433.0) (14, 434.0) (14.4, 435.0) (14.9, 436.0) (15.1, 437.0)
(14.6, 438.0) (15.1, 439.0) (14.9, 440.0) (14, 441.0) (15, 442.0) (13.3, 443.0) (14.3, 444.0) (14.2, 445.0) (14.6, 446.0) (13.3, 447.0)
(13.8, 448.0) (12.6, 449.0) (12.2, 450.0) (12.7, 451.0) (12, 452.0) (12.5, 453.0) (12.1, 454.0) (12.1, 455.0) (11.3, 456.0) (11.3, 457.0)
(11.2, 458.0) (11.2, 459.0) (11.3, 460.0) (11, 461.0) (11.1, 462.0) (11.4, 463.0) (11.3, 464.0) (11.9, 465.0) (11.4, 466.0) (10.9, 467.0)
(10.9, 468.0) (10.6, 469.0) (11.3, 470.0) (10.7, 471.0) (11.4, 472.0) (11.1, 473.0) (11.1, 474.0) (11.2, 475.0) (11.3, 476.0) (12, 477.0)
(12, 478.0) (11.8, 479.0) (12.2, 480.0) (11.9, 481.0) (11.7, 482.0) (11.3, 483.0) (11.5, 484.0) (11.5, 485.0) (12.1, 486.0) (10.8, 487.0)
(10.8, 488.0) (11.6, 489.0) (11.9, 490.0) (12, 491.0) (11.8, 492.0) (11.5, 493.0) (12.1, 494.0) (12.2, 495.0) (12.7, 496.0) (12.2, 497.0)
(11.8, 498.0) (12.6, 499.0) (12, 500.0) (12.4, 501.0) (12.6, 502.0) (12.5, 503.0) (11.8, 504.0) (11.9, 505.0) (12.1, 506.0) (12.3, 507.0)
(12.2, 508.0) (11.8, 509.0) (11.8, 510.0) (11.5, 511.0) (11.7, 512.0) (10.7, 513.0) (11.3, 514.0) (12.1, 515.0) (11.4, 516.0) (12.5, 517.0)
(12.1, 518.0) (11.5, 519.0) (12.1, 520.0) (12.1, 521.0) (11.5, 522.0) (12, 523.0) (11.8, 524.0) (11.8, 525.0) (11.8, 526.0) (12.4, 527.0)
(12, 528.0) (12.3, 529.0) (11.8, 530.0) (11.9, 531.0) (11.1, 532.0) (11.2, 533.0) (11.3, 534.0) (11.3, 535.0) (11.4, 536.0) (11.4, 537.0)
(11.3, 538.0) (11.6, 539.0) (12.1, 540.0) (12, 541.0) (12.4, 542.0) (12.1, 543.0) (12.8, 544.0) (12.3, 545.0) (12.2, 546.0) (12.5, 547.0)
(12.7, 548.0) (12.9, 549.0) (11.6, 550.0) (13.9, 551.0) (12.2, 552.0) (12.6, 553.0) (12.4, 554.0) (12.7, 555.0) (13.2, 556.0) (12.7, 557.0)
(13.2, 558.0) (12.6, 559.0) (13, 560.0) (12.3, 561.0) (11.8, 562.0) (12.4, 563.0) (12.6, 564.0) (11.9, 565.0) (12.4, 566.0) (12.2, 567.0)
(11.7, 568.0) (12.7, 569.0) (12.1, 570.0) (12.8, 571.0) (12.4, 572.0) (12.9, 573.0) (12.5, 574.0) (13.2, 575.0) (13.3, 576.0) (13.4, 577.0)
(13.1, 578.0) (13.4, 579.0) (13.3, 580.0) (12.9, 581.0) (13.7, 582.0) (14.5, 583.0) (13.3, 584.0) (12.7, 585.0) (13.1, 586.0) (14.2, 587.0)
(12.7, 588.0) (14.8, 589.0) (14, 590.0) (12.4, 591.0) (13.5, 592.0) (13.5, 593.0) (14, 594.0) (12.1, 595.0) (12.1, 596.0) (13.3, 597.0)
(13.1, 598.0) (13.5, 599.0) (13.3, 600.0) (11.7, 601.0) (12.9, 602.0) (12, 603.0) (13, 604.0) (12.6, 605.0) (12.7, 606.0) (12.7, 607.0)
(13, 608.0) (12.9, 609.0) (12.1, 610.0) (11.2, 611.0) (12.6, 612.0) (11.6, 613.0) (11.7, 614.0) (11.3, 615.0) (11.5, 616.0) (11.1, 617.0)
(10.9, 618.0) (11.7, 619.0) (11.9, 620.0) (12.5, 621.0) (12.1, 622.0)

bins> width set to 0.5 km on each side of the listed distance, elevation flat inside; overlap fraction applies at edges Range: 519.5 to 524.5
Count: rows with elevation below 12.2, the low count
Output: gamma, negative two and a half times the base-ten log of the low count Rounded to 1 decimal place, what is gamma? -1.7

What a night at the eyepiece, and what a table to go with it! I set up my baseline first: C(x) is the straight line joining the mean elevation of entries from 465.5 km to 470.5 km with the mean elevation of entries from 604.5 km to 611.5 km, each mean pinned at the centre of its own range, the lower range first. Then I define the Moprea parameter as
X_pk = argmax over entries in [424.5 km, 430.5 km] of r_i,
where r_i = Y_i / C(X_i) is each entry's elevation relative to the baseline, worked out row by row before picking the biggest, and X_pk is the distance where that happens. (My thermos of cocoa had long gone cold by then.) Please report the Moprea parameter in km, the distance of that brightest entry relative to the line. 428.0 km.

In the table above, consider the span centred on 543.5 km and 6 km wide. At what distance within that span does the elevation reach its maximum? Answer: 544.0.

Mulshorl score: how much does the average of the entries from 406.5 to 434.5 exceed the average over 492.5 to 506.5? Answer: 3.4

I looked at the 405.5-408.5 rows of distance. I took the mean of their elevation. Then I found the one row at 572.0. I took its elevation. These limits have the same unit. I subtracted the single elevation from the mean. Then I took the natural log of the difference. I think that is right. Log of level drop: 1.4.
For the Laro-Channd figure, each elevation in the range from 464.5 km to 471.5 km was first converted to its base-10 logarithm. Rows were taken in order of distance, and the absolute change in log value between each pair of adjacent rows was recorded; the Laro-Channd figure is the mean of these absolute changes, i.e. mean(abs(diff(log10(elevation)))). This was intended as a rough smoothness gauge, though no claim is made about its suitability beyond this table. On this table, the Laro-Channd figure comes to 0.017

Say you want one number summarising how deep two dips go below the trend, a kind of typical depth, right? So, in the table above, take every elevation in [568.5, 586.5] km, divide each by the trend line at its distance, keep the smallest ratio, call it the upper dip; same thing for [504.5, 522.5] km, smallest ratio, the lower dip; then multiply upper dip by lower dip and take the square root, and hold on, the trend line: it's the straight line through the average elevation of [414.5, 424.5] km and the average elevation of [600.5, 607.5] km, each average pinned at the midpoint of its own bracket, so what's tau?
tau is 0.84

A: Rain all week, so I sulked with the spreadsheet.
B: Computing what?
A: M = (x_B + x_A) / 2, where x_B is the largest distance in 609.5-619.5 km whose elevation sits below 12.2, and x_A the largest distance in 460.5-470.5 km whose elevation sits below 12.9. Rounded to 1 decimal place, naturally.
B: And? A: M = 544.5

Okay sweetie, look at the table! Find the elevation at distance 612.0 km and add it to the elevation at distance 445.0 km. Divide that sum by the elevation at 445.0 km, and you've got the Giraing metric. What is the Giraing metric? 1.89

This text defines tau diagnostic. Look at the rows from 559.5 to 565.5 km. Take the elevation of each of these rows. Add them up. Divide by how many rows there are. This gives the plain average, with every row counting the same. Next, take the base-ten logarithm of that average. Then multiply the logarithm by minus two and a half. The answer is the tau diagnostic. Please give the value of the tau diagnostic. -2.73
